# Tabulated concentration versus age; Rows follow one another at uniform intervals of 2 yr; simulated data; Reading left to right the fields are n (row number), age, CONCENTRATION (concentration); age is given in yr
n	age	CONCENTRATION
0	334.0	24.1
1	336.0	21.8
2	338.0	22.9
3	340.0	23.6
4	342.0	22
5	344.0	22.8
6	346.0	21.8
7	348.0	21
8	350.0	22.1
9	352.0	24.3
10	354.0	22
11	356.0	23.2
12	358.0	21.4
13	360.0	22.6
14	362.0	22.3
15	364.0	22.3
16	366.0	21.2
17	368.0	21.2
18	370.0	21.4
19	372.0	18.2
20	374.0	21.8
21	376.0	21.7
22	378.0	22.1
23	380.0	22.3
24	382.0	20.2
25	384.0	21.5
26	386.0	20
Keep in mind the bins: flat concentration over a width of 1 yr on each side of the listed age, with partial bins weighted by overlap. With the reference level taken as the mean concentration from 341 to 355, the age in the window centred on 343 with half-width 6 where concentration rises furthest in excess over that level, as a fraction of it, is 340.0 yr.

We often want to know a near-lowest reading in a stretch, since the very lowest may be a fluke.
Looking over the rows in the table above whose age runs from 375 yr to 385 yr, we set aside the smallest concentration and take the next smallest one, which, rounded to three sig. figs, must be 21.5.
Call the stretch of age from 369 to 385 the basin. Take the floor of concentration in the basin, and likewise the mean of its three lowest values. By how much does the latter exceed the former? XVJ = 1.7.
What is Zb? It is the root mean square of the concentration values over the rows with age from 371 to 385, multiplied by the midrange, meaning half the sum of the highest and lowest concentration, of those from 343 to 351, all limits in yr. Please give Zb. 463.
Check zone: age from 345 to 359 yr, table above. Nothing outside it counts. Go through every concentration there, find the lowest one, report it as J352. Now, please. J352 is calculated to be 21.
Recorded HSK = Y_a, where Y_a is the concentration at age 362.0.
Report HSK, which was 22.3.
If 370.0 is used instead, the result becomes 21.4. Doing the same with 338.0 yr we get 22.9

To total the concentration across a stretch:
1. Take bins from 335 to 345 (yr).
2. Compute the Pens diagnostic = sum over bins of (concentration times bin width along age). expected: 226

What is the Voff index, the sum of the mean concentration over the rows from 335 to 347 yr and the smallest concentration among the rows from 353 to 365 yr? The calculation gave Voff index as 43.9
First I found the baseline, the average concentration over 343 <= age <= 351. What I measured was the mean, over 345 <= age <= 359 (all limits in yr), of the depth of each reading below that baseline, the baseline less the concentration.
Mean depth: -0.33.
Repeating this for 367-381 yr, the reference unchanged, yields 0.68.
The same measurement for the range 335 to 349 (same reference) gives -0.35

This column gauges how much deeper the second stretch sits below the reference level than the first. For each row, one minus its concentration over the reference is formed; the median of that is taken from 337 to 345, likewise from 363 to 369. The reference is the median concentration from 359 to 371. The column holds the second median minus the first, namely 0.08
